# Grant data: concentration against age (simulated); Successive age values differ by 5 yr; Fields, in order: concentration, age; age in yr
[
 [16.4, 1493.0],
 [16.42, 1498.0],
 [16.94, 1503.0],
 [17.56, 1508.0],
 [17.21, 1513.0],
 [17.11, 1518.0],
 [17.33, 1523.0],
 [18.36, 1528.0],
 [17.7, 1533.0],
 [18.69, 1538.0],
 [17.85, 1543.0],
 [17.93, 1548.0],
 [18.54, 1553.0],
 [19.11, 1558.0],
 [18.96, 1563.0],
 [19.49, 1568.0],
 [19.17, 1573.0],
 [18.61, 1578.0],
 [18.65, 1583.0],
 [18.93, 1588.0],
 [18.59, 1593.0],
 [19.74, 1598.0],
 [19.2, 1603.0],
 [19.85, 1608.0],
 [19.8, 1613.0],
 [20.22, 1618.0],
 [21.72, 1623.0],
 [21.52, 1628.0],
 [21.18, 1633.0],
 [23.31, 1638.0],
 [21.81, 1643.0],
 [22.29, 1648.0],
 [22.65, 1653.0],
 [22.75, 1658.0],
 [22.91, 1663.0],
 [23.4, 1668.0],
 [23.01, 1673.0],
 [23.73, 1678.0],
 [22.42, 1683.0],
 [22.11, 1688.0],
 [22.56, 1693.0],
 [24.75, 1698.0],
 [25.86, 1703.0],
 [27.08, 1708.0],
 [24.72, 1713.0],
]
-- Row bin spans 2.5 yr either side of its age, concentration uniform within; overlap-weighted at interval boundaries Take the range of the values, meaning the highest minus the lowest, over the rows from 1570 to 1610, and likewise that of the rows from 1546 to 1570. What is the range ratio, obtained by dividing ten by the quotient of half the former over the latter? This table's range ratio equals 25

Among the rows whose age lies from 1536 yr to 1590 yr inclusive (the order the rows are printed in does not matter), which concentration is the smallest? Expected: 17.85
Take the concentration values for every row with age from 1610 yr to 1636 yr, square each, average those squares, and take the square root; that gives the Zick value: 20.9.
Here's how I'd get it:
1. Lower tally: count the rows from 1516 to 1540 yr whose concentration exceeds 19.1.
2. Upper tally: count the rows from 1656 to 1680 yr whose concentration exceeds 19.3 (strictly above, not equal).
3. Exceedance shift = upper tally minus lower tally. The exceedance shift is 5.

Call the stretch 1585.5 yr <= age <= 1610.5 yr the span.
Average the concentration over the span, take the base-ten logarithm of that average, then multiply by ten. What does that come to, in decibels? 12.8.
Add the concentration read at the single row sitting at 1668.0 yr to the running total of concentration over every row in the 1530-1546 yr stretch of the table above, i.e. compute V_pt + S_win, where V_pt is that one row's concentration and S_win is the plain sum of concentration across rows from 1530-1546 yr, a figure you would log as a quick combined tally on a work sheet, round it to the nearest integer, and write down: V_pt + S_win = 78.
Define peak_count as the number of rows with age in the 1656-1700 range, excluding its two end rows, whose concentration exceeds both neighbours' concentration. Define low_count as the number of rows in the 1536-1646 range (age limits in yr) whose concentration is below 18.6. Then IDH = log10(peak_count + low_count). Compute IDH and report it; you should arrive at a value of 0.78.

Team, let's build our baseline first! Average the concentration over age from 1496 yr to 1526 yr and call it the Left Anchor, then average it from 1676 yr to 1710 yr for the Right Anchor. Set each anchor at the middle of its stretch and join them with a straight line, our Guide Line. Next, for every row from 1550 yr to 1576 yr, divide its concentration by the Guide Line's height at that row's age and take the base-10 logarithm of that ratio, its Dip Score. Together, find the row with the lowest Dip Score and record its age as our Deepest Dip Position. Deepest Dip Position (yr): 1573.0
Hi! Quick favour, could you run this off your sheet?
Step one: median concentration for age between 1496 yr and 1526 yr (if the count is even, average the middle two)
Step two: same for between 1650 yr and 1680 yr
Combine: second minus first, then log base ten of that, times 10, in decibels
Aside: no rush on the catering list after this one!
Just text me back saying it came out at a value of 7.6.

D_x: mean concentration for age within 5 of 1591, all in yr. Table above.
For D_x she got 18.8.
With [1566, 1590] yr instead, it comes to 19.0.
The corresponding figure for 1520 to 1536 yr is 17.8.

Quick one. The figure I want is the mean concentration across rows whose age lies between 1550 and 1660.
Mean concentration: 20.3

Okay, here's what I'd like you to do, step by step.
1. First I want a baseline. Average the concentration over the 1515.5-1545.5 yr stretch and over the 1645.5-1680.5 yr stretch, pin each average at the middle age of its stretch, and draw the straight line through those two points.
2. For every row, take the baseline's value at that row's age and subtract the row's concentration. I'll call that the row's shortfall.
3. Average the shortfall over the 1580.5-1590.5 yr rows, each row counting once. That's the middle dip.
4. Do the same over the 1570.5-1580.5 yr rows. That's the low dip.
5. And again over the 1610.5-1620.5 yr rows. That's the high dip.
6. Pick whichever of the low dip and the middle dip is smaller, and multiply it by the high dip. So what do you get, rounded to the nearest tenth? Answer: 0.8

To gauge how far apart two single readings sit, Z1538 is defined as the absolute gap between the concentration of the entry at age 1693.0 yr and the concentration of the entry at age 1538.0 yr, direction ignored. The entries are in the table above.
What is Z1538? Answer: 4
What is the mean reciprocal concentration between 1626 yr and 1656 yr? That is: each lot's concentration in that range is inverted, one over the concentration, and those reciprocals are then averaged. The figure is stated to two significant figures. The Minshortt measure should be 0.045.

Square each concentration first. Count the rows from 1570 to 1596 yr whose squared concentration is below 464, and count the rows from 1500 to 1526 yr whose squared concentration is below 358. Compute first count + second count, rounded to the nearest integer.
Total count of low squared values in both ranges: 10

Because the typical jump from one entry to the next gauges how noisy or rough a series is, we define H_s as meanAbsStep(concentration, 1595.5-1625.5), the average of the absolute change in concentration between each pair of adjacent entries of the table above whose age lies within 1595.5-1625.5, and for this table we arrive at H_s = 0.63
